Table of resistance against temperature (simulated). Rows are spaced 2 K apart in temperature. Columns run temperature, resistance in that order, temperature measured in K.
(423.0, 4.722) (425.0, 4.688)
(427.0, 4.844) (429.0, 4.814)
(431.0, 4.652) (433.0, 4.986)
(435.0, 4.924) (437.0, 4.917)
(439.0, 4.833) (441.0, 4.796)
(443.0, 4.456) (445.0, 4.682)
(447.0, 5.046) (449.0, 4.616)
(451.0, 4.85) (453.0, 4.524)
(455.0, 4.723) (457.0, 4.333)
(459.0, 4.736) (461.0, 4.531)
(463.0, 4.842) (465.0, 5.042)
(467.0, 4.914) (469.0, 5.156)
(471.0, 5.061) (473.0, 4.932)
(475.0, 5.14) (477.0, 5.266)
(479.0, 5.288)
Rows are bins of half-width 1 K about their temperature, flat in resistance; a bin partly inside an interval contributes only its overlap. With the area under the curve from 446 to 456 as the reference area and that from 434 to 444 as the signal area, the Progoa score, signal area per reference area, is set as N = 1.01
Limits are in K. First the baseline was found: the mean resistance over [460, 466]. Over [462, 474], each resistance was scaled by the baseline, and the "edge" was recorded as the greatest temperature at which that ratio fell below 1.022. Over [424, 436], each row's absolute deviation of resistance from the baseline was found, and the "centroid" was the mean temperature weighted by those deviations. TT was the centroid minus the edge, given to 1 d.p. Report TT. -32.1 K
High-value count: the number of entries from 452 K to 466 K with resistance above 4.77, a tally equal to 2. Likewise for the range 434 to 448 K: 5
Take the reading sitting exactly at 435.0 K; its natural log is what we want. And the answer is 1.59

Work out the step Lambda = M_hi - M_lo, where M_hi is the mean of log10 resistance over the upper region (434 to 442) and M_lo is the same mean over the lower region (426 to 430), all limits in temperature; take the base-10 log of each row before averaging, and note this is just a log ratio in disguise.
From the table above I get 0.0034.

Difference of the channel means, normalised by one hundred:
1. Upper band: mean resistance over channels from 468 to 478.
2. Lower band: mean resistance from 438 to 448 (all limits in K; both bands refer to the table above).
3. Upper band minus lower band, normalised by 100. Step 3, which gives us 0.0035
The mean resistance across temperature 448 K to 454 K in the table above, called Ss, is 4.66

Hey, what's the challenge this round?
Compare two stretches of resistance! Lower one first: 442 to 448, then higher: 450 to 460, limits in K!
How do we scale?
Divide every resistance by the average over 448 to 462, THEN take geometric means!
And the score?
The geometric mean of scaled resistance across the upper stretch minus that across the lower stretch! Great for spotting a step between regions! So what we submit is -0.02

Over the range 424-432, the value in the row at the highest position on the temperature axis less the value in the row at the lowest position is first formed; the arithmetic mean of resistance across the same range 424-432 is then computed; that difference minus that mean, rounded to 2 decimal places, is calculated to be -4.79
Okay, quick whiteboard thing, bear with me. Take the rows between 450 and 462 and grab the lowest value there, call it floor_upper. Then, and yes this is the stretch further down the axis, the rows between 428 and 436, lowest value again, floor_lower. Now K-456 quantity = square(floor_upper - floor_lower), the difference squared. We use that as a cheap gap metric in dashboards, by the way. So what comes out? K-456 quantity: 0.10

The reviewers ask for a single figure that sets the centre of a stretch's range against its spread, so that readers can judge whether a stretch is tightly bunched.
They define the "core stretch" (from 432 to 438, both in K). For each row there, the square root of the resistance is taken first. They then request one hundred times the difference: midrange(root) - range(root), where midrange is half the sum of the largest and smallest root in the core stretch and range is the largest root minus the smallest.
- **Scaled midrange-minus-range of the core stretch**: 221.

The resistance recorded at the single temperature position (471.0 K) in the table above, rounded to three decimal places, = 5.061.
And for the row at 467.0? 4.914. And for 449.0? 4.616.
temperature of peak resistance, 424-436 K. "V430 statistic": 433.0 K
